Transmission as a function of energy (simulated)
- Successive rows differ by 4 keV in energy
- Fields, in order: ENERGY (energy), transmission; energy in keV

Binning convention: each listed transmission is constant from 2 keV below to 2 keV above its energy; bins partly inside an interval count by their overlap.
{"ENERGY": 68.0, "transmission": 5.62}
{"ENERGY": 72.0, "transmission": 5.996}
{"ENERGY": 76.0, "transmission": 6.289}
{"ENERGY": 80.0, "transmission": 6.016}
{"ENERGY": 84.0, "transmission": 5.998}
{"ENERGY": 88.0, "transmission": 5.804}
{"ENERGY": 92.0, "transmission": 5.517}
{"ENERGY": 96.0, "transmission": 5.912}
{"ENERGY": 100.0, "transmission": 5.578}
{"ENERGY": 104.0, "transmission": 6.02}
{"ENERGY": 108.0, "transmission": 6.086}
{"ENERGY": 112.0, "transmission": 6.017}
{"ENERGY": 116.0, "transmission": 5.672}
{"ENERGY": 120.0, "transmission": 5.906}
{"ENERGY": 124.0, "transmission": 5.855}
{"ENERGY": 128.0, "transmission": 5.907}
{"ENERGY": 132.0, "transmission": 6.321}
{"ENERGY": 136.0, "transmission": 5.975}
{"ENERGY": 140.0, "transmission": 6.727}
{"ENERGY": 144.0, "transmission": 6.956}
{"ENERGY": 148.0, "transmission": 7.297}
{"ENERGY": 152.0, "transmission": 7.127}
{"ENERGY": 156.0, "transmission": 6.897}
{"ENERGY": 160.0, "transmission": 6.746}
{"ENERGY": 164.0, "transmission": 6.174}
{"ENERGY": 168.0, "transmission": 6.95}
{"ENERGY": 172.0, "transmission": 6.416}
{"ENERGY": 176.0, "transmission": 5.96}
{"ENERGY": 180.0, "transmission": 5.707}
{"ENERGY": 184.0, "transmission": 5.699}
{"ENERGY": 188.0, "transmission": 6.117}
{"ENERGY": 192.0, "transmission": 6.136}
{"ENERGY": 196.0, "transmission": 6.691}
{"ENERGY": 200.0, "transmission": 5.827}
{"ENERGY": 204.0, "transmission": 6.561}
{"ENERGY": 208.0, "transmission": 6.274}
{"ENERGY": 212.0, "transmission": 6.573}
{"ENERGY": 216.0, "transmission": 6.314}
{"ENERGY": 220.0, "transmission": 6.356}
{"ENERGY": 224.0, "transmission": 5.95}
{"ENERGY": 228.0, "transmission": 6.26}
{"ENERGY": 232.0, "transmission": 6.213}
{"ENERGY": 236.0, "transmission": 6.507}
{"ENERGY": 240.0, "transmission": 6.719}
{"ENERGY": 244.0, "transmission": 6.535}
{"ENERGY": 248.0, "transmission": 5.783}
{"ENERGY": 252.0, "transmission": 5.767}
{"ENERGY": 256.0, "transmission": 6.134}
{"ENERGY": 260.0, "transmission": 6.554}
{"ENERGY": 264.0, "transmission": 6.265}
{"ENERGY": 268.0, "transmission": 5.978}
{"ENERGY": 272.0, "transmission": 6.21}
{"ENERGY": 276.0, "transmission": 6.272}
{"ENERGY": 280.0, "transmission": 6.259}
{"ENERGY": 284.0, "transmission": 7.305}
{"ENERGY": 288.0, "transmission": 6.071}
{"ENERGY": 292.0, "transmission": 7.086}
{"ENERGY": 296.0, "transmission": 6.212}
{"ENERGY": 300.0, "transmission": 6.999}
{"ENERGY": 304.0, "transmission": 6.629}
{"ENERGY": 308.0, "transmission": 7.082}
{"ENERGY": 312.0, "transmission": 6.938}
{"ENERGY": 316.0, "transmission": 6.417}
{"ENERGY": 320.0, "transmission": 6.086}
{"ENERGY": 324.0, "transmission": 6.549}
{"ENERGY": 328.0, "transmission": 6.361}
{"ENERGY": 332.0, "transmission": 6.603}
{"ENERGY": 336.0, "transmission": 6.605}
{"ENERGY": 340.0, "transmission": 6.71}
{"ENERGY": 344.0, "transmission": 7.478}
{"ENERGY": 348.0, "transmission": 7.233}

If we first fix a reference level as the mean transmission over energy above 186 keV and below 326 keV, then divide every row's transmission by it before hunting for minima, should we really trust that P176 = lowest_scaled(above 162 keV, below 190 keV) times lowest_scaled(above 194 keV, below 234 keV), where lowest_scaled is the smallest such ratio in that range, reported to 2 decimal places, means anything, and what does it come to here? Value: 0.81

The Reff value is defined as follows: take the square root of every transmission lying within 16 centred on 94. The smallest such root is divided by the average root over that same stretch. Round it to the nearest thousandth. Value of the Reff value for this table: 0.984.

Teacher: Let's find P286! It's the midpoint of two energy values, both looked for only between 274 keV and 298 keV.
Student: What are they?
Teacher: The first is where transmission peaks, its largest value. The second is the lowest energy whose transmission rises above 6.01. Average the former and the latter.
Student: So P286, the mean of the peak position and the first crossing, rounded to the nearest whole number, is 280 keV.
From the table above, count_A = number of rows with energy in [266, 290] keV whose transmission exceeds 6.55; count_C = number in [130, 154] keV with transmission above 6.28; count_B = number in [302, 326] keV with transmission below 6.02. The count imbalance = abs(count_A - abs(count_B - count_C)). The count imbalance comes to 4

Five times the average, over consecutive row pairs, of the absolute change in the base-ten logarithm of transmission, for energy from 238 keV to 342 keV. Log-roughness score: 0.139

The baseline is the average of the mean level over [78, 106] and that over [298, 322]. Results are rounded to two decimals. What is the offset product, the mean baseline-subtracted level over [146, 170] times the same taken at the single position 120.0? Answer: -0.22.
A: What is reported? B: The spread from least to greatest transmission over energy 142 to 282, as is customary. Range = 1.6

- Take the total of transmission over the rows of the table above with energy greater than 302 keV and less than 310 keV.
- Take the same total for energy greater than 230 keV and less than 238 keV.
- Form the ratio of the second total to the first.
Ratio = 0.93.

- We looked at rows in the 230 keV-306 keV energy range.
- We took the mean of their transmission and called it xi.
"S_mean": 6.39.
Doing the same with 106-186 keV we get 6.32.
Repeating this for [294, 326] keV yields 6.61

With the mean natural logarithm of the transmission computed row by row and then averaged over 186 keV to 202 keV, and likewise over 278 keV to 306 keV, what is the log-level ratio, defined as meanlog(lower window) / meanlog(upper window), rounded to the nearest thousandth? 0.963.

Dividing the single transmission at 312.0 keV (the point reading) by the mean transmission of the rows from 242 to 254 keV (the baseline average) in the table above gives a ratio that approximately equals 1.15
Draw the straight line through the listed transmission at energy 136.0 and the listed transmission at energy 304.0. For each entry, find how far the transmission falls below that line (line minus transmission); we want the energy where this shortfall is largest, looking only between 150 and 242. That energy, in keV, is 184.0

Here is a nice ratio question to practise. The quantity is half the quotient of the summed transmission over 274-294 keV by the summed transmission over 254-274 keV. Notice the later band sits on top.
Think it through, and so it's 0.530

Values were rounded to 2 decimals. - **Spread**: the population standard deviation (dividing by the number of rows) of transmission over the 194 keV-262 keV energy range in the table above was 0.30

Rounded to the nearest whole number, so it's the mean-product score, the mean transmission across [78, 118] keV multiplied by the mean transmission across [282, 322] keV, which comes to 39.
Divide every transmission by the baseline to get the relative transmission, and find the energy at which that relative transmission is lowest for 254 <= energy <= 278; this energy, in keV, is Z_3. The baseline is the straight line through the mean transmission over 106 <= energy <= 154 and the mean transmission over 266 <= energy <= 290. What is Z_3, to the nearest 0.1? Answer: 268.0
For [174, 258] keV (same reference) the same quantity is 184.0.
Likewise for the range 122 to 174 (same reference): 124.0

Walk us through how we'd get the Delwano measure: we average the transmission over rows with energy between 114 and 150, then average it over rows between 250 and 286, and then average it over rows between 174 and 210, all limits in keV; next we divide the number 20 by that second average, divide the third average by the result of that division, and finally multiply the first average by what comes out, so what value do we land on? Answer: 12.1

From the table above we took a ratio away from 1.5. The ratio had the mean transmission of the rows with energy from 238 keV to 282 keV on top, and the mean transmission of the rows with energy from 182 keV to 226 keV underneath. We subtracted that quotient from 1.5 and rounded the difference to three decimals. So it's 0.500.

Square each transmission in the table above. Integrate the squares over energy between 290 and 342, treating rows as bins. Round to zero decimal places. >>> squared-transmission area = 2295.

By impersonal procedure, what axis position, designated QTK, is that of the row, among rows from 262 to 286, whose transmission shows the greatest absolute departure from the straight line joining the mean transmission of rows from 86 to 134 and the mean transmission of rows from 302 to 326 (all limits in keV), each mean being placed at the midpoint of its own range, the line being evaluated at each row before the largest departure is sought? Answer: 284.0 keV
